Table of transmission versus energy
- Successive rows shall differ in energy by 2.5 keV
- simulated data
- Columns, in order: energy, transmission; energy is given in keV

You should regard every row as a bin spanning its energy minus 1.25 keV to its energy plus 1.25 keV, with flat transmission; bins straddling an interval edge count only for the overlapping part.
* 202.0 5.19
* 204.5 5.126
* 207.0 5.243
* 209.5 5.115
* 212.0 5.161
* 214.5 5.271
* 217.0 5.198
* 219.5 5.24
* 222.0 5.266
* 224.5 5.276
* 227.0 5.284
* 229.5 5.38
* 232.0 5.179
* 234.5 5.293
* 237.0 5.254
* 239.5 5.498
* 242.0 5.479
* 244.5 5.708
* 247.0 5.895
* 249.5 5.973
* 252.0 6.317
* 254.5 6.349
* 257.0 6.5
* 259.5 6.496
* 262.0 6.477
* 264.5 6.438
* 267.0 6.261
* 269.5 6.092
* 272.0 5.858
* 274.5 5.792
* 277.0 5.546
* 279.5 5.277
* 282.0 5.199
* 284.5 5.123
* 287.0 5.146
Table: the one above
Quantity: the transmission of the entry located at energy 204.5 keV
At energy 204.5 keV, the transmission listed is 5.126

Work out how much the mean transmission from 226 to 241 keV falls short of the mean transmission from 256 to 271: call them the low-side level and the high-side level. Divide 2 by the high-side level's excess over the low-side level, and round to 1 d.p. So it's 1.9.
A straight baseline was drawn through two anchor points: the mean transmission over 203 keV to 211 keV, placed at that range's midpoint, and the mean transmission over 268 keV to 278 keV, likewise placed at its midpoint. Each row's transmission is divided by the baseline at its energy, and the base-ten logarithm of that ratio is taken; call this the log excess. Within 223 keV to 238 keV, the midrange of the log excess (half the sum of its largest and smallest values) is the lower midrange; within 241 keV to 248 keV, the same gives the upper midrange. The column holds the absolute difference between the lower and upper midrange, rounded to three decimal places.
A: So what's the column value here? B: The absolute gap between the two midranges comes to 0.021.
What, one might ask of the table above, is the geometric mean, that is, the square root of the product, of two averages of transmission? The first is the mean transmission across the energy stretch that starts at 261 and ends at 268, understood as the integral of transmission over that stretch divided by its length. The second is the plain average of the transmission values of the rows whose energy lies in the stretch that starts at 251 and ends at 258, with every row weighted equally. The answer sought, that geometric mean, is 6.39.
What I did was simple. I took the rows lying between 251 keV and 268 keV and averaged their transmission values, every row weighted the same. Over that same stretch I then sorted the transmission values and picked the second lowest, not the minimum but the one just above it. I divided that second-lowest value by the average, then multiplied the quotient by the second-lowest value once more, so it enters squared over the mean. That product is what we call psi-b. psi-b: 6.23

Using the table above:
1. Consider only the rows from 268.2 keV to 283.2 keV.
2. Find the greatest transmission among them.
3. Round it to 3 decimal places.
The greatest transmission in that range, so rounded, 6.092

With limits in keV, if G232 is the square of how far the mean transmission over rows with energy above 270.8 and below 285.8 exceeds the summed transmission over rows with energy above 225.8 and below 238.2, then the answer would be 438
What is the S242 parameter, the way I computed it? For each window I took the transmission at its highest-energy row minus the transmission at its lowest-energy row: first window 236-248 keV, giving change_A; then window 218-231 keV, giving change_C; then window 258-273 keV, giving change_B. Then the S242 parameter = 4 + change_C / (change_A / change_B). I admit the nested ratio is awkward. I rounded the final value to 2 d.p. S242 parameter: 3.86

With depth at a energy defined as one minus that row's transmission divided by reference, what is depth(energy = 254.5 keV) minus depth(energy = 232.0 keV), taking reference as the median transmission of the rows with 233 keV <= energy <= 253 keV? -0.21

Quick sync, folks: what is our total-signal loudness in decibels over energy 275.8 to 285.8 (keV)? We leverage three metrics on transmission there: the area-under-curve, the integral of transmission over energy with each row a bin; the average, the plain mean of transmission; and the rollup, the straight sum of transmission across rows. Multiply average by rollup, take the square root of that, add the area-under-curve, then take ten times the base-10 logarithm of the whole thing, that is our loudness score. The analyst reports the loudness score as 18.0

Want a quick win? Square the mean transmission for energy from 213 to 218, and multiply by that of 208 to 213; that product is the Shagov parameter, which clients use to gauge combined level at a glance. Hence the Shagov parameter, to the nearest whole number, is 141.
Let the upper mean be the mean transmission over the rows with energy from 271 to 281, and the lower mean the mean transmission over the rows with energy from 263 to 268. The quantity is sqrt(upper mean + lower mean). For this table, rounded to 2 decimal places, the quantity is 3.46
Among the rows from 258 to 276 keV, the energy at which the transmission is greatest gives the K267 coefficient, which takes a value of 259.5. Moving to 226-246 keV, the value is 244.5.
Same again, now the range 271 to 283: 272.0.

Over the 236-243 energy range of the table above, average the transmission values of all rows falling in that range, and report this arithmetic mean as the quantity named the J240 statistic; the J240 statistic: 5.41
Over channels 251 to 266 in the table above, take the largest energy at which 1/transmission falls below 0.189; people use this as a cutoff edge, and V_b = 264.5 keV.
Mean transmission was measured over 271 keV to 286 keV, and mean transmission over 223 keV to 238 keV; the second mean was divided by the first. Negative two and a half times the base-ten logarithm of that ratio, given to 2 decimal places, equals 0.04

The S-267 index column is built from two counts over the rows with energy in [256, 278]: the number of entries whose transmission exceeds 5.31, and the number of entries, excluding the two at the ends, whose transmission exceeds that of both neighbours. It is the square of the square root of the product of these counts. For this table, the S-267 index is 0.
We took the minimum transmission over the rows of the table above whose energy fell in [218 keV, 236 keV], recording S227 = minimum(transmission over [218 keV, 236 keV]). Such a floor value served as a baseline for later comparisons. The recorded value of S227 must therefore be 5.179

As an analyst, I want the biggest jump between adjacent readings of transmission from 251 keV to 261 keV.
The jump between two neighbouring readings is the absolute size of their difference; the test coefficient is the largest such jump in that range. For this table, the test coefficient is 0.151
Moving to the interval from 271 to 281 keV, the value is 0.269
